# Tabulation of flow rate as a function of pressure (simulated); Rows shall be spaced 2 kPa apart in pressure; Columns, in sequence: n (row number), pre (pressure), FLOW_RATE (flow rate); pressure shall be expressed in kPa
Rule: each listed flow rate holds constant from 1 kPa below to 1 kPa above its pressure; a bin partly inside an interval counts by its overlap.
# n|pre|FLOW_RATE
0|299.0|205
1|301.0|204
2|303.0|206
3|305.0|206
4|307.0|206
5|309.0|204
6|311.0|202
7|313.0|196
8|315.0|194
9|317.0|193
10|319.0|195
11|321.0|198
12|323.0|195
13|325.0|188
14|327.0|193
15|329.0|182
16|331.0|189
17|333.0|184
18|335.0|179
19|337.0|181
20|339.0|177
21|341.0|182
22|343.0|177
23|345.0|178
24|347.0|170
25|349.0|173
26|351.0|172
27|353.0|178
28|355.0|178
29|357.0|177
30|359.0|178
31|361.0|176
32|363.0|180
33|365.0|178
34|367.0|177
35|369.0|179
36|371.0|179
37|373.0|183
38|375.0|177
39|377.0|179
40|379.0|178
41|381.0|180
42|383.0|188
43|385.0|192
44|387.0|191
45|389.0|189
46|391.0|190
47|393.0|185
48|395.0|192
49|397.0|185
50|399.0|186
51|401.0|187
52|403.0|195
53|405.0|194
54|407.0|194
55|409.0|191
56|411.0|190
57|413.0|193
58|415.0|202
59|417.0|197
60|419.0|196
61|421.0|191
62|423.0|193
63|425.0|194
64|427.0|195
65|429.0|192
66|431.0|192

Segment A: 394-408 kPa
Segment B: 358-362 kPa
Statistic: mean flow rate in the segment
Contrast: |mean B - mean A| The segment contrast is 13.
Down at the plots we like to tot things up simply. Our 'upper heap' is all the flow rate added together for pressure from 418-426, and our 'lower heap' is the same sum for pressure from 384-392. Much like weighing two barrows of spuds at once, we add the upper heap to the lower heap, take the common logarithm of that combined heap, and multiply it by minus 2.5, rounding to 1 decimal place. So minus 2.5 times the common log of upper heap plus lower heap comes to -8.0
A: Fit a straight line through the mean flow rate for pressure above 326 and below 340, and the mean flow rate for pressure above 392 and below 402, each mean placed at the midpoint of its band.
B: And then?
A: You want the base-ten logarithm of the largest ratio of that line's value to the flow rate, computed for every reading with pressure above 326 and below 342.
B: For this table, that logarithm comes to 0.017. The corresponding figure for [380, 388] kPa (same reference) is 0.015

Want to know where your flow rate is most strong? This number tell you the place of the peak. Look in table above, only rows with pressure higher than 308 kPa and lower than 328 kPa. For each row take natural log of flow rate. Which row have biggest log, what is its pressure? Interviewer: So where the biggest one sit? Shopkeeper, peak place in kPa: 309.0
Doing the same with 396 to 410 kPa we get 403.0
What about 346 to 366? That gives 363.0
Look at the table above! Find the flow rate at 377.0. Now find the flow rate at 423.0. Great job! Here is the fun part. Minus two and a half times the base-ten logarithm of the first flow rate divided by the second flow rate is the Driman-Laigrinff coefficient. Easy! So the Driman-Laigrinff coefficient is 0.08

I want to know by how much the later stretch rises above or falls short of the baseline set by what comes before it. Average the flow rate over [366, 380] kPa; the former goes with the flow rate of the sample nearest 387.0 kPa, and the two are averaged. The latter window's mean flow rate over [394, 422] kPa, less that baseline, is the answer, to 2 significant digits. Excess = 7.4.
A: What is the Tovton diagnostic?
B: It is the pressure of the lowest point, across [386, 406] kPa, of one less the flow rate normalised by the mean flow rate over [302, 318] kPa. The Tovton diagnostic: 403.0 kPa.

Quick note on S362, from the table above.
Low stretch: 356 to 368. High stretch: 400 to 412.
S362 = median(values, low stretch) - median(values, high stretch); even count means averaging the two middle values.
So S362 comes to -15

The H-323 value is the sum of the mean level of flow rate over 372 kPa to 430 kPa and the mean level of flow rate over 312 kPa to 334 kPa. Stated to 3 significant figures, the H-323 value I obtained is 381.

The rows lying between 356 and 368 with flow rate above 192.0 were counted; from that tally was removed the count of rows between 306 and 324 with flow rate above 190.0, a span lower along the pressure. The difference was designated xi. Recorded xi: -9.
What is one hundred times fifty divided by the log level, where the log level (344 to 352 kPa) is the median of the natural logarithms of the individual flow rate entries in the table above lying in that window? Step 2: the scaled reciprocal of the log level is 971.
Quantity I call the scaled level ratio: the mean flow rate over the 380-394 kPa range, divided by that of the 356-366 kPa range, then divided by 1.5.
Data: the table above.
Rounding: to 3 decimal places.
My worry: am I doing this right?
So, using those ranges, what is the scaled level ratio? 0.704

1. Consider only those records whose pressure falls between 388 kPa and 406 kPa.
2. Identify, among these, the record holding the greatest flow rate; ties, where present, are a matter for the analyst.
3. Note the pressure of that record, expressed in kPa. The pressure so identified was 403.0 kPa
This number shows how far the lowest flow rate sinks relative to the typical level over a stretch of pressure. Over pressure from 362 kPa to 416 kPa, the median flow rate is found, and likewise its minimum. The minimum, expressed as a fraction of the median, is 0.947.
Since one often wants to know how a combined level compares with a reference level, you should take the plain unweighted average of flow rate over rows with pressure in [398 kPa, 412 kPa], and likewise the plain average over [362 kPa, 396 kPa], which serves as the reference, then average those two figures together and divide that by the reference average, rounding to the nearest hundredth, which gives 1.02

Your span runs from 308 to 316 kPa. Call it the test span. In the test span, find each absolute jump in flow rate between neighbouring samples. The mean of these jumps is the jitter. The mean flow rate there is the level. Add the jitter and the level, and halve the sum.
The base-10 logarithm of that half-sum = 2.01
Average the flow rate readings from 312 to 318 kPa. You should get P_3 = 194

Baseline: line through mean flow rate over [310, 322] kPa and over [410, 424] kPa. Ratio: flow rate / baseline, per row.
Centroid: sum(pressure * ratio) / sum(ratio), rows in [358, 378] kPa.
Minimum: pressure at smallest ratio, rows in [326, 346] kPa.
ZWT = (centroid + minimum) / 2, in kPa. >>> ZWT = 353.5 kPa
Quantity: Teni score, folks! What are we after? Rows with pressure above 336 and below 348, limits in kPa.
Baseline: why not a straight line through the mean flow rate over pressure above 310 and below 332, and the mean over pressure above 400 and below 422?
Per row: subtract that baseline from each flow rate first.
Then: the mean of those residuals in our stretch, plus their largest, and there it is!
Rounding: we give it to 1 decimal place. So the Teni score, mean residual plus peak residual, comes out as -27.1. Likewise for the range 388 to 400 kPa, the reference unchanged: -7.3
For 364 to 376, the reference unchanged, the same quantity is -25.0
